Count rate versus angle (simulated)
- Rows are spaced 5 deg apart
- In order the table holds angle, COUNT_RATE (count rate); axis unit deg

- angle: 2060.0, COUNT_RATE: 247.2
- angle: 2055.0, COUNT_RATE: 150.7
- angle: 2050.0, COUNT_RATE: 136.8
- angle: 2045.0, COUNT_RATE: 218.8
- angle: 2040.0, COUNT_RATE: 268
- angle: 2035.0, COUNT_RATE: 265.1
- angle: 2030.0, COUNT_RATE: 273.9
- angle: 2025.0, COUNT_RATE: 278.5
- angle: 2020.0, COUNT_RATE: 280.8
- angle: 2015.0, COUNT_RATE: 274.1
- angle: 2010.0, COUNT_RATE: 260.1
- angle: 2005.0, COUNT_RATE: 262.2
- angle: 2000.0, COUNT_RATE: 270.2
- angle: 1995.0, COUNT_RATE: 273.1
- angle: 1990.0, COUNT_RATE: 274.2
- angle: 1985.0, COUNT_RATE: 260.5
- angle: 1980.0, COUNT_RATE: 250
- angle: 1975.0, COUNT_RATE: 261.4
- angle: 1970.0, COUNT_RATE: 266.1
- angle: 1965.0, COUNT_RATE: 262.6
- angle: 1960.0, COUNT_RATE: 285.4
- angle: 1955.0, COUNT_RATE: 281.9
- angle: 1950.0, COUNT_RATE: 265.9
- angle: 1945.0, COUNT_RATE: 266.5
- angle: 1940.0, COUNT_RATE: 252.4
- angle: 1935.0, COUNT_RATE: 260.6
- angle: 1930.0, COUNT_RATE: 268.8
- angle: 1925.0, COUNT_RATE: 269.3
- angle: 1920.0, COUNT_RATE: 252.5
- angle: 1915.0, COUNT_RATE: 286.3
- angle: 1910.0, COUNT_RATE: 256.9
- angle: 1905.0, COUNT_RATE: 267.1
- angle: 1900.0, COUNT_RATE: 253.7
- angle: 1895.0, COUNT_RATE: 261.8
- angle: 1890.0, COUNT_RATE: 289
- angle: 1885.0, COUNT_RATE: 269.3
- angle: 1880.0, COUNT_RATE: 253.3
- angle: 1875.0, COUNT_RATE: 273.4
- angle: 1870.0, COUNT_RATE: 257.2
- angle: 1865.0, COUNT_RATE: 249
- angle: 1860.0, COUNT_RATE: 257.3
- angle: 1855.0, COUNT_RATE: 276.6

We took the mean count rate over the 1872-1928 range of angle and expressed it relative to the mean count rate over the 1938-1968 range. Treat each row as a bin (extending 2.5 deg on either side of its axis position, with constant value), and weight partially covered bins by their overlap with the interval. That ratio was 0.99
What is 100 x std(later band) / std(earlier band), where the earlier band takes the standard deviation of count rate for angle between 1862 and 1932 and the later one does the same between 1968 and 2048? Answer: 119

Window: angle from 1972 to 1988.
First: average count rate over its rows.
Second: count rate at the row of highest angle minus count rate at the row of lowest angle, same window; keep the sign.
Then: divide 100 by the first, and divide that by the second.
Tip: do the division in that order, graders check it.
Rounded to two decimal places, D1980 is -0.43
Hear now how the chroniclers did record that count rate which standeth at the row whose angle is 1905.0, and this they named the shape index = 267.1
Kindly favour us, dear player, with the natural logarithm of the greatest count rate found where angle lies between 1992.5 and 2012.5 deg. 5.61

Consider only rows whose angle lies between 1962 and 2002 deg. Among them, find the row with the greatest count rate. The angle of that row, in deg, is 1990.0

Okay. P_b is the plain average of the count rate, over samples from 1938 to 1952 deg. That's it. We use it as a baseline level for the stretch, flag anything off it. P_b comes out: 262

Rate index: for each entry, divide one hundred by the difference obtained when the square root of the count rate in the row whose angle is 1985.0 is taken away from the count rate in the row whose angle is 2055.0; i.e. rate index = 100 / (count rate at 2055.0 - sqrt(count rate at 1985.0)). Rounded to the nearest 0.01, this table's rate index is 0.74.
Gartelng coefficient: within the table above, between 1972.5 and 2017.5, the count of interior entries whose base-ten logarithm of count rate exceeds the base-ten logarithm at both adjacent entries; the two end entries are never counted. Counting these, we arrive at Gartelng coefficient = 1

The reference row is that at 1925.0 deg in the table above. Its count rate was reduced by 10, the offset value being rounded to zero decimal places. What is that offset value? 259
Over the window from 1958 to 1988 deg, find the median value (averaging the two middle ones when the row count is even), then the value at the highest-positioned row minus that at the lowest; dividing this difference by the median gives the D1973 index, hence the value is -0.10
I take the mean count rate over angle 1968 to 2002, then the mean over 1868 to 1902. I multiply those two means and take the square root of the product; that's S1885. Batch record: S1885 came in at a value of 265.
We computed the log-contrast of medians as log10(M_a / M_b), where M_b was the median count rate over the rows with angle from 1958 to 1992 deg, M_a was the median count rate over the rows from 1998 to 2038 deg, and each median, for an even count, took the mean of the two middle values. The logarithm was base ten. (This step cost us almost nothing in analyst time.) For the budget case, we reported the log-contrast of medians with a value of 0.015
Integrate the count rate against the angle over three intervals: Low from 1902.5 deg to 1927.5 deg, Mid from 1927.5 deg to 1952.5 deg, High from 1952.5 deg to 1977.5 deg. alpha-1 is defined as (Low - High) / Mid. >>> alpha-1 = -0.019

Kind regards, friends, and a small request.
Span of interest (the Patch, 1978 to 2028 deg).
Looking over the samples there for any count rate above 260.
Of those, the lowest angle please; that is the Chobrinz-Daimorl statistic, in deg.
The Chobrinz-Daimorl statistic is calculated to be 1985.0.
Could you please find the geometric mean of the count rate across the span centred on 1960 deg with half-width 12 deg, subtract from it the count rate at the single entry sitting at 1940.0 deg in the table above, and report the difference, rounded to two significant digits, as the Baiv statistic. 20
